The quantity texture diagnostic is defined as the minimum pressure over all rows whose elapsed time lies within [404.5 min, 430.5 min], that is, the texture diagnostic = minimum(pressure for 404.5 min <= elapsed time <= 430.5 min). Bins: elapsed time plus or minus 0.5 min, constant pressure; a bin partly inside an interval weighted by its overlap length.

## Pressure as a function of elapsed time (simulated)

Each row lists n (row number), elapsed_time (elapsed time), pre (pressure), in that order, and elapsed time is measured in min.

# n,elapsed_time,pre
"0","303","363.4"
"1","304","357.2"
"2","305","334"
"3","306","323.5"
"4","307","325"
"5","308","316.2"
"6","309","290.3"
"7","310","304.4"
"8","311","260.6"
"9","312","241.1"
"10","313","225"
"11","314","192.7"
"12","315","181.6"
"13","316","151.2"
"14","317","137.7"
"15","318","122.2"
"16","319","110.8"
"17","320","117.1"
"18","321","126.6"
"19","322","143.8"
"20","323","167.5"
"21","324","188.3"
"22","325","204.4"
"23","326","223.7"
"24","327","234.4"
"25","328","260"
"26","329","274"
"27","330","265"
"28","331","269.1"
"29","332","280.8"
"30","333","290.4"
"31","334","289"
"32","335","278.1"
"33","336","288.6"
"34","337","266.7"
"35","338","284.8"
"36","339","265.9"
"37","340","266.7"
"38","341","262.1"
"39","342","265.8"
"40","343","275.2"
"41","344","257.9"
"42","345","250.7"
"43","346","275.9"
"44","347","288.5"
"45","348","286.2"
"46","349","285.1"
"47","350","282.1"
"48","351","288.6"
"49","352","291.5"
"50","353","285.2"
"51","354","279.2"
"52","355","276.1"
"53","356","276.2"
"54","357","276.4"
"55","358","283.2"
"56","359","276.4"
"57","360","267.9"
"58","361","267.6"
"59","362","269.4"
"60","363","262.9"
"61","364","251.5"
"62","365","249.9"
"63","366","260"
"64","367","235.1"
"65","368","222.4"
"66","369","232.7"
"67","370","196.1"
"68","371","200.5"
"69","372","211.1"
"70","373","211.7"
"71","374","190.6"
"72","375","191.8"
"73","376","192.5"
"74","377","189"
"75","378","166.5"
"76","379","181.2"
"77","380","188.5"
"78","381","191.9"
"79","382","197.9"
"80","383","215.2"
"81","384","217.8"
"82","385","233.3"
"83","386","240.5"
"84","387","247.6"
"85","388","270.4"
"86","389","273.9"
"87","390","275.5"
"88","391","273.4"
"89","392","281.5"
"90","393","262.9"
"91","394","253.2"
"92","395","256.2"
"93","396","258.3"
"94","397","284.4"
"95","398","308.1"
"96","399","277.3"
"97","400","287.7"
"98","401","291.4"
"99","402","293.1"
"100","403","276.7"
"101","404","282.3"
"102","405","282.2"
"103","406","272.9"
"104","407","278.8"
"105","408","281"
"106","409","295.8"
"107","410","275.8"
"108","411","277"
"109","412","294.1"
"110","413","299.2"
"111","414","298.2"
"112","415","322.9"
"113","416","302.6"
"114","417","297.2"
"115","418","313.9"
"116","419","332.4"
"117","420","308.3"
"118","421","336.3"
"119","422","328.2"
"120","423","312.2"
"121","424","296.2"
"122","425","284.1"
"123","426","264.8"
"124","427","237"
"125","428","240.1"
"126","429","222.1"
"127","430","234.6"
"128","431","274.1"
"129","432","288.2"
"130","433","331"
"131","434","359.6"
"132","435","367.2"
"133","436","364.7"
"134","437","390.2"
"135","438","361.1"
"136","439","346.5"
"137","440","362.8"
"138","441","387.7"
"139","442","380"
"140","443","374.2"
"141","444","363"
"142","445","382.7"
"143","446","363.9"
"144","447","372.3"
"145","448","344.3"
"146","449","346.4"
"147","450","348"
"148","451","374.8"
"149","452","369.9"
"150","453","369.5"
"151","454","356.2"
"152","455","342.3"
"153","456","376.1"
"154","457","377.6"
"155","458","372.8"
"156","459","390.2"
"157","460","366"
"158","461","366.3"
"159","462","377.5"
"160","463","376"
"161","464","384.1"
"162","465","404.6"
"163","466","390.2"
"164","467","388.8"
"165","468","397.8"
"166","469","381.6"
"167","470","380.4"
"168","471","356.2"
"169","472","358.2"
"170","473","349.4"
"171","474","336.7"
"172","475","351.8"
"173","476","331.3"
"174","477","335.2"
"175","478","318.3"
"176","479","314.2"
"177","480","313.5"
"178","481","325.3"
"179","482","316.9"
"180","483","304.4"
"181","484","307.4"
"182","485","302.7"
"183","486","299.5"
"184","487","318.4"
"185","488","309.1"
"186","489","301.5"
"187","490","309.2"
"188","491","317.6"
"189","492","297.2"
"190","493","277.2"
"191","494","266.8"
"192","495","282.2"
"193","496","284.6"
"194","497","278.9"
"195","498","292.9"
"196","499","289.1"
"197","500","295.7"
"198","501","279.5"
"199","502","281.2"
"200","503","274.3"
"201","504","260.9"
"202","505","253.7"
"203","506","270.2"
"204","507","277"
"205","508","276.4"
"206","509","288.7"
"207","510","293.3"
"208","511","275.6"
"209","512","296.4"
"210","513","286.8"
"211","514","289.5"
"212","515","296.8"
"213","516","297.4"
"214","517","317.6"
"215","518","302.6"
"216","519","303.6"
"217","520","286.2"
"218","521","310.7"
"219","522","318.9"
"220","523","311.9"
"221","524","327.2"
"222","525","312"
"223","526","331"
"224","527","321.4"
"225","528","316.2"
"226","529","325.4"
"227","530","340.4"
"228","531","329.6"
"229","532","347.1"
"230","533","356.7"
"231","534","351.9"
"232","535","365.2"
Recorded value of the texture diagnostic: 222.1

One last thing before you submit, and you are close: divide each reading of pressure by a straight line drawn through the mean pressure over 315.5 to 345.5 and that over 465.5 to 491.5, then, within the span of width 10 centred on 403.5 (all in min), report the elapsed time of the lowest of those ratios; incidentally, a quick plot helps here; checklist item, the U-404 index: 406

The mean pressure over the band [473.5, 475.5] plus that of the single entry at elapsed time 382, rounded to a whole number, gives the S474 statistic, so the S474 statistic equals 542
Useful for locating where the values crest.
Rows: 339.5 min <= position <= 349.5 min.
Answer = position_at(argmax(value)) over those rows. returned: 347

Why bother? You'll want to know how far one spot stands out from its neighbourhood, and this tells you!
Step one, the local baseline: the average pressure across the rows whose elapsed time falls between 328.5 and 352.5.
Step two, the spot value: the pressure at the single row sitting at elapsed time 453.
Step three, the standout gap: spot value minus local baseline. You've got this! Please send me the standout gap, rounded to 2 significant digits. 93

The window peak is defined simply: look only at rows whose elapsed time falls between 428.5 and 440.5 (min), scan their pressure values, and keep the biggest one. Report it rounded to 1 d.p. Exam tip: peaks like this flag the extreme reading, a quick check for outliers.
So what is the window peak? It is 390.2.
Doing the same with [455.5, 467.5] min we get 404.6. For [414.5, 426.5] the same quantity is 336.3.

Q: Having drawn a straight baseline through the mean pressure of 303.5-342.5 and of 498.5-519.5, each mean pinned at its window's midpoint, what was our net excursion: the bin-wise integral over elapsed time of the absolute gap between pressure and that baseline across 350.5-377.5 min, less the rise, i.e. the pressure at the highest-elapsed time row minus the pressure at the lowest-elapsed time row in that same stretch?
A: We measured 980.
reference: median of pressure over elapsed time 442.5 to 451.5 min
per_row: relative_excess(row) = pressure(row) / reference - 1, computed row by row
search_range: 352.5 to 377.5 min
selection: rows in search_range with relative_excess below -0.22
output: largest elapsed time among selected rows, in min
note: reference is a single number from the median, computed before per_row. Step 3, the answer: 377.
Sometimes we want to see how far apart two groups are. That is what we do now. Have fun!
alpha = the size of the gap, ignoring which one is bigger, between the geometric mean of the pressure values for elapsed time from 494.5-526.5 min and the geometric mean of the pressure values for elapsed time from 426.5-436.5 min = 5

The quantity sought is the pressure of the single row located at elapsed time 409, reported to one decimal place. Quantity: 295.8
